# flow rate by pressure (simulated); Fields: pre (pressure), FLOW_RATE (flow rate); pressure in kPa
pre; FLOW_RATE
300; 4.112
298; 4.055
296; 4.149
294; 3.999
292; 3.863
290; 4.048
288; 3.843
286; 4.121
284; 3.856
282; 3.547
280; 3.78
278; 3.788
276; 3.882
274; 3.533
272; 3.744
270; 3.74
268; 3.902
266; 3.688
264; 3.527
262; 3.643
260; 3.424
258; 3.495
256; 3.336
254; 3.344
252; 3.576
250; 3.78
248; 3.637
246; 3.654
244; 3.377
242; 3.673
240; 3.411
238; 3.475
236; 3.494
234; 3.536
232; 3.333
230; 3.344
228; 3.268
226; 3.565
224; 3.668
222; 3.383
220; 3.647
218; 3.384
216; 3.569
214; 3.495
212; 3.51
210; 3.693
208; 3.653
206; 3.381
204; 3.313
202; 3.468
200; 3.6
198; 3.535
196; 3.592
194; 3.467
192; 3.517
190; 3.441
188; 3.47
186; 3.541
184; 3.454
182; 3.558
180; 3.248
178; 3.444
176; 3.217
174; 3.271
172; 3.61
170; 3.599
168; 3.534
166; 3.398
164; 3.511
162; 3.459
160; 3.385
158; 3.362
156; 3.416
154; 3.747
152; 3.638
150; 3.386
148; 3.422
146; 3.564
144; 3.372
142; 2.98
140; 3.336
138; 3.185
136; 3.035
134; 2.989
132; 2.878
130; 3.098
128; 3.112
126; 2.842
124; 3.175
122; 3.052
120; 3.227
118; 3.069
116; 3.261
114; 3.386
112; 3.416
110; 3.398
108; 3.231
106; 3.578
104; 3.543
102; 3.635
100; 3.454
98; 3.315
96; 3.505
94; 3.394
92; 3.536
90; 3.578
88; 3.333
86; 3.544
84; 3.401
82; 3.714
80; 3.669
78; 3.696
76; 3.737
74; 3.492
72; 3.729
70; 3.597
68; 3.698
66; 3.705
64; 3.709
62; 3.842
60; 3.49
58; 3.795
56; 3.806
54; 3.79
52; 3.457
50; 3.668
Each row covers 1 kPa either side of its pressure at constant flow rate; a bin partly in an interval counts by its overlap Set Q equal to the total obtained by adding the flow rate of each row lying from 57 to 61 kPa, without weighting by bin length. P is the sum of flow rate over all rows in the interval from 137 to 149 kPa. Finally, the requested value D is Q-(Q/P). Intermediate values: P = 20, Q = 7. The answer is 6.9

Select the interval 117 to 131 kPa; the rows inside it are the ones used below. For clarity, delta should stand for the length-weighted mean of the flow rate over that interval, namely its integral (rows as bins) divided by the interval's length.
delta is 3.1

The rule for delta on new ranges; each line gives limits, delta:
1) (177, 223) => 3.5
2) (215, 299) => 3.6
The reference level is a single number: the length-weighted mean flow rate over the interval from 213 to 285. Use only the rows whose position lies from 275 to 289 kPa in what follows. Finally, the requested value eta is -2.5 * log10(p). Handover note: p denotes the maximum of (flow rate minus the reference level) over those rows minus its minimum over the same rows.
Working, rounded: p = 0.6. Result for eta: 0.60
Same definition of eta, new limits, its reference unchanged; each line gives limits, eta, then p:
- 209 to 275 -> 0.49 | 0.6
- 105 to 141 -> 0.33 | 0.7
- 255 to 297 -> 0.22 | 0.8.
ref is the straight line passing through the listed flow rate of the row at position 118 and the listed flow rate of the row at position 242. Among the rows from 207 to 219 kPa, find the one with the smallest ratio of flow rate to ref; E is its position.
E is 218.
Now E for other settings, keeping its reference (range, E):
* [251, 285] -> 256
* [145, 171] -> 166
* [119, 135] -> 126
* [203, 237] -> 228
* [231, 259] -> 256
